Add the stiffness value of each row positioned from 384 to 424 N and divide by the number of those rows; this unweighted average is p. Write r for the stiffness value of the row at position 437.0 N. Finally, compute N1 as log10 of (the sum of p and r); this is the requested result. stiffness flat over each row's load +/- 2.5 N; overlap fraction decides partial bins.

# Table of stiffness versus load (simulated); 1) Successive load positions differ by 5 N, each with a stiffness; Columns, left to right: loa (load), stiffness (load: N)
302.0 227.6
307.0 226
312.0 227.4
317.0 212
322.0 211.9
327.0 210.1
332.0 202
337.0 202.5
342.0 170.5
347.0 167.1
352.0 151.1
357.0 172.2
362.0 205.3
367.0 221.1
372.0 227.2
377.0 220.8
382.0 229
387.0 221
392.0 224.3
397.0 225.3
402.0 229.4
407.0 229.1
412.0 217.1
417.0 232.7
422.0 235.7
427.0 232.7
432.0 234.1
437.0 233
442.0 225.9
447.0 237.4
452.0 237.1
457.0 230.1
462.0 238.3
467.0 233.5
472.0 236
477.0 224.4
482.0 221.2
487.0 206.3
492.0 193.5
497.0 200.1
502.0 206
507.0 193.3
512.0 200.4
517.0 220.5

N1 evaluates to 2.66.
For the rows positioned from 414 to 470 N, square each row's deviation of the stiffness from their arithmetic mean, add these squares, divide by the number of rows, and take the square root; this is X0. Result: 3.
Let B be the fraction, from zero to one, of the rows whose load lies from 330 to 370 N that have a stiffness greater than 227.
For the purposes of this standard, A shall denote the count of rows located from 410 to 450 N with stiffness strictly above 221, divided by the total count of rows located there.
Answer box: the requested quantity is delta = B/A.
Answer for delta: 0.0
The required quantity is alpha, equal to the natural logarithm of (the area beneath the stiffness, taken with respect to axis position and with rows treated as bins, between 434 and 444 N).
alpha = 7.74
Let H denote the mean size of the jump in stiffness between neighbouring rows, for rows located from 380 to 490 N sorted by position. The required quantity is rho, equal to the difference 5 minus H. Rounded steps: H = 5.90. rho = -0.9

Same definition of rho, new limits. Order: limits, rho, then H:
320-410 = -5.0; 9.95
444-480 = -0.7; 5.73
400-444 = -0.4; 5.44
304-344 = -3.5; 8.47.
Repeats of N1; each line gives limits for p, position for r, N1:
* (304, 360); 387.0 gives 2.62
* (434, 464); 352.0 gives 2.59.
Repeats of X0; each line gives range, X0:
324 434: 24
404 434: 6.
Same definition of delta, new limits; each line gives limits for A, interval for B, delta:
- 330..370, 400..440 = 7.0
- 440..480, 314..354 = 0.0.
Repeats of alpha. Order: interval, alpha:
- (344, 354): 7.38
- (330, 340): 7.60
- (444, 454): 7.77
